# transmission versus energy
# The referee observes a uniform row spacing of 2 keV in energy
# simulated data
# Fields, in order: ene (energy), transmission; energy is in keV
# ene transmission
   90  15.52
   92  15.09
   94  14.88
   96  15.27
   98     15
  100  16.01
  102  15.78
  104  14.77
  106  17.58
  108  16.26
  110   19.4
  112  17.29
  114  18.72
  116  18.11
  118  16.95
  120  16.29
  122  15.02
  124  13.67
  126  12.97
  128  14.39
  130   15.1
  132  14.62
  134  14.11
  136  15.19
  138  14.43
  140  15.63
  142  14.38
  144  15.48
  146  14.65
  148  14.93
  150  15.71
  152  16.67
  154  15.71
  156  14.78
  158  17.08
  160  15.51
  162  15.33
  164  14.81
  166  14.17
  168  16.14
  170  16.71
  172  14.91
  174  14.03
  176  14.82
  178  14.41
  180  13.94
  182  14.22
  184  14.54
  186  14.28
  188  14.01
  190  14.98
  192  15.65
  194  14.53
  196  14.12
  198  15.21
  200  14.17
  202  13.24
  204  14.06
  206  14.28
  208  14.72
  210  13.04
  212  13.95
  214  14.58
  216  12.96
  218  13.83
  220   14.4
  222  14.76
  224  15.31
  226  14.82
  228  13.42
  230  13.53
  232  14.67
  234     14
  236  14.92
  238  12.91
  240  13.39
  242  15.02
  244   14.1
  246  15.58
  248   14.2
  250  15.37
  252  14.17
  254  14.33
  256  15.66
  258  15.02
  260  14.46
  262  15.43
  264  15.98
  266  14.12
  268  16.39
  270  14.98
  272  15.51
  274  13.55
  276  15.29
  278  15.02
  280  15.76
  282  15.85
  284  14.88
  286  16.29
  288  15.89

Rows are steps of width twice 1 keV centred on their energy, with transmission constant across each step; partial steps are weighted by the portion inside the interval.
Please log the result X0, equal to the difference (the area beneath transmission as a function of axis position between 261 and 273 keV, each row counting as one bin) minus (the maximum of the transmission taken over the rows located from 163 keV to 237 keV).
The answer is 168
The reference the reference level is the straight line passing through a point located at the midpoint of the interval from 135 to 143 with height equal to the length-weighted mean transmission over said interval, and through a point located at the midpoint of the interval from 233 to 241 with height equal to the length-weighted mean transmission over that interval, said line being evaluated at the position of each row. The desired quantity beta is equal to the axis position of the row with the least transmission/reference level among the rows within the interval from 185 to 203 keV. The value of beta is 202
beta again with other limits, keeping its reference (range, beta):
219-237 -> 228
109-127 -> 126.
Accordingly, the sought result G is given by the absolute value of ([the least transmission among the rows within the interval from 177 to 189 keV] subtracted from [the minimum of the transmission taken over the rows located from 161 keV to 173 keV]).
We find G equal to 0.2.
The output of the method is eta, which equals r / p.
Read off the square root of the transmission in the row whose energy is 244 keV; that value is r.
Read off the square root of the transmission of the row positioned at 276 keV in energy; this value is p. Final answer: 0.96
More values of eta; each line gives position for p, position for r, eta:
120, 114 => 1.07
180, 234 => 1.00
